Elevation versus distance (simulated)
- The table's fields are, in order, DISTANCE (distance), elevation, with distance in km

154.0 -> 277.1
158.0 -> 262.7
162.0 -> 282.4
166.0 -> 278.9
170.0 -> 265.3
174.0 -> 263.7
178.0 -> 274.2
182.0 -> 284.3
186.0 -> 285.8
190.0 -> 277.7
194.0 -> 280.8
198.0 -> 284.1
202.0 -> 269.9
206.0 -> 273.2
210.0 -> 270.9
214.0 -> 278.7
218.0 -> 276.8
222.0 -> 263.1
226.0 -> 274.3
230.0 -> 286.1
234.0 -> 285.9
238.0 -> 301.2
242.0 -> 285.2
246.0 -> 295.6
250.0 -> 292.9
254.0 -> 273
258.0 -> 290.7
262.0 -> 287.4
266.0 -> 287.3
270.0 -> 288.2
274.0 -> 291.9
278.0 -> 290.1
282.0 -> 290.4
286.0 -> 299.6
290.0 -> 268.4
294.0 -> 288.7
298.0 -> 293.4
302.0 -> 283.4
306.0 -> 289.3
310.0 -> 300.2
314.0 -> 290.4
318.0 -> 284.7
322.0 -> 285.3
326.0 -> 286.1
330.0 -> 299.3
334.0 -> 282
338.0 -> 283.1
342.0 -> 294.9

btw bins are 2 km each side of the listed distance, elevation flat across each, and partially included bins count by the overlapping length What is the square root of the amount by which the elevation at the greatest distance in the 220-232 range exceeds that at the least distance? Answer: 4.8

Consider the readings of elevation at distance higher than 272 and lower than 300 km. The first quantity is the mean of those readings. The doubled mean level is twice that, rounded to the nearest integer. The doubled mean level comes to 578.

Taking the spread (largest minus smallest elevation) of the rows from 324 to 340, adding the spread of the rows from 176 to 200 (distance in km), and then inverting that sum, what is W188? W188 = 0.035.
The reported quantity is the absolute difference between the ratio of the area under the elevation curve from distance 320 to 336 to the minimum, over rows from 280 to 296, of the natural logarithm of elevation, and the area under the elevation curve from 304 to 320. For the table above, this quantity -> 3834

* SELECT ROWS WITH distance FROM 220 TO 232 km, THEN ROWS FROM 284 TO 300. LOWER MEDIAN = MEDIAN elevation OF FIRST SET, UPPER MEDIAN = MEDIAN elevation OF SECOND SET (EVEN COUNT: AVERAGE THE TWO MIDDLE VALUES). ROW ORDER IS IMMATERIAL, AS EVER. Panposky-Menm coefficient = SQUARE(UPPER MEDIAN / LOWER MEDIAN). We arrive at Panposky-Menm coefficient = 1.13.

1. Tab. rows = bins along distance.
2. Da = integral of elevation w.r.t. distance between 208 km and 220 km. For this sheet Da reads 3306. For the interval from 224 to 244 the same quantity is 5731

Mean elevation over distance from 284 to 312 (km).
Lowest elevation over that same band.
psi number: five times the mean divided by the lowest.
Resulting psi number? 5.38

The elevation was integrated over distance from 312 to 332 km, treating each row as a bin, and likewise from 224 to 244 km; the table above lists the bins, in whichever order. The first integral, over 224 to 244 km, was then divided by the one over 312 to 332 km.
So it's 0.99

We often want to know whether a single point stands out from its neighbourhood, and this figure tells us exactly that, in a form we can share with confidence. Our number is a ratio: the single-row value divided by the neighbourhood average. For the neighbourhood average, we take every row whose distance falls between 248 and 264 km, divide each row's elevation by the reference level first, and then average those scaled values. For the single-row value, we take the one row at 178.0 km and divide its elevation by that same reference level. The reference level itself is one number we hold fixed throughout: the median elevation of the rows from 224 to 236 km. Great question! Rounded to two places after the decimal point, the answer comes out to 0.96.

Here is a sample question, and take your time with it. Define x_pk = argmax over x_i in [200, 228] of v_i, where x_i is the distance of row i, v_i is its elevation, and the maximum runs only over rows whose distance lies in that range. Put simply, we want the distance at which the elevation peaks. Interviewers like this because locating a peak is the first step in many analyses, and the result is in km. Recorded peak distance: 214.0 km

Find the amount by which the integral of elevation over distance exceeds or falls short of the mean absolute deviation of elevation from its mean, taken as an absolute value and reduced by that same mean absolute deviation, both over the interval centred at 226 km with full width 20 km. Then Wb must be 5531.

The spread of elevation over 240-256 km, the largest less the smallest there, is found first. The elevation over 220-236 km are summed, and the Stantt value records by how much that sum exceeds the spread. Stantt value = 1087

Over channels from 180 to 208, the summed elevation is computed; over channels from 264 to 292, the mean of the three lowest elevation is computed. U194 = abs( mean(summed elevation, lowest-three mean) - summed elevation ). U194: 837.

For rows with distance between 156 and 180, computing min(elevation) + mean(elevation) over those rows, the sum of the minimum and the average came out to 534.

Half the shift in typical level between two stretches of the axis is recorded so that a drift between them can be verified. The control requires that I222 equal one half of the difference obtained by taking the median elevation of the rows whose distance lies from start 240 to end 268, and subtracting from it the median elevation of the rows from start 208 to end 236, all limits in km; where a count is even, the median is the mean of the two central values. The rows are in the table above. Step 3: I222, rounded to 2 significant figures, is 5.3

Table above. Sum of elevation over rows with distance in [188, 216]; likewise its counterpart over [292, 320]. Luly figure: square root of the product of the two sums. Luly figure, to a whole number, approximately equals 1982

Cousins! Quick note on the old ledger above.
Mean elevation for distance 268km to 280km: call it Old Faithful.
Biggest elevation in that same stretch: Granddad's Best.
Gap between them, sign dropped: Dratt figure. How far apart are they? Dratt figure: 1.8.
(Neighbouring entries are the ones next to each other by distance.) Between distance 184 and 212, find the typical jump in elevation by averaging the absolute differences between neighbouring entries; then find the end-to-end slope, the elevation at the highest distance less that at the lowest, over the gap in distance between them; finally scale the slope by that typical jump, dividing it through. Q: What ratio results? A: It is -0.11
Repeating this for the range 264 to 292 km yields -0.10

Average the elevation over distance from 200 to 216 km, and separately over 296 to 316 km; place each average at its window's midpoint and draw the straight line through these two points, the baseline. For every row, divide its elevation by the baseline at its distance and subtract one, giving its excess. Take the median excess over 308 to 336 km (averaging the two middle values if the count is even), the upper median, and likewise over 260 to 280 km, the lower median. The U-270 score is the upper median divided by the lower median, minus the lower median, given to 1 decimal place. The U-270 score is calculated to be -2.2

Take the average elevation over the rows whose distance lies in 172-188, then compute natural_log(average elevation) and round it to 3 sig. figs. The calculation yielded 5.62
